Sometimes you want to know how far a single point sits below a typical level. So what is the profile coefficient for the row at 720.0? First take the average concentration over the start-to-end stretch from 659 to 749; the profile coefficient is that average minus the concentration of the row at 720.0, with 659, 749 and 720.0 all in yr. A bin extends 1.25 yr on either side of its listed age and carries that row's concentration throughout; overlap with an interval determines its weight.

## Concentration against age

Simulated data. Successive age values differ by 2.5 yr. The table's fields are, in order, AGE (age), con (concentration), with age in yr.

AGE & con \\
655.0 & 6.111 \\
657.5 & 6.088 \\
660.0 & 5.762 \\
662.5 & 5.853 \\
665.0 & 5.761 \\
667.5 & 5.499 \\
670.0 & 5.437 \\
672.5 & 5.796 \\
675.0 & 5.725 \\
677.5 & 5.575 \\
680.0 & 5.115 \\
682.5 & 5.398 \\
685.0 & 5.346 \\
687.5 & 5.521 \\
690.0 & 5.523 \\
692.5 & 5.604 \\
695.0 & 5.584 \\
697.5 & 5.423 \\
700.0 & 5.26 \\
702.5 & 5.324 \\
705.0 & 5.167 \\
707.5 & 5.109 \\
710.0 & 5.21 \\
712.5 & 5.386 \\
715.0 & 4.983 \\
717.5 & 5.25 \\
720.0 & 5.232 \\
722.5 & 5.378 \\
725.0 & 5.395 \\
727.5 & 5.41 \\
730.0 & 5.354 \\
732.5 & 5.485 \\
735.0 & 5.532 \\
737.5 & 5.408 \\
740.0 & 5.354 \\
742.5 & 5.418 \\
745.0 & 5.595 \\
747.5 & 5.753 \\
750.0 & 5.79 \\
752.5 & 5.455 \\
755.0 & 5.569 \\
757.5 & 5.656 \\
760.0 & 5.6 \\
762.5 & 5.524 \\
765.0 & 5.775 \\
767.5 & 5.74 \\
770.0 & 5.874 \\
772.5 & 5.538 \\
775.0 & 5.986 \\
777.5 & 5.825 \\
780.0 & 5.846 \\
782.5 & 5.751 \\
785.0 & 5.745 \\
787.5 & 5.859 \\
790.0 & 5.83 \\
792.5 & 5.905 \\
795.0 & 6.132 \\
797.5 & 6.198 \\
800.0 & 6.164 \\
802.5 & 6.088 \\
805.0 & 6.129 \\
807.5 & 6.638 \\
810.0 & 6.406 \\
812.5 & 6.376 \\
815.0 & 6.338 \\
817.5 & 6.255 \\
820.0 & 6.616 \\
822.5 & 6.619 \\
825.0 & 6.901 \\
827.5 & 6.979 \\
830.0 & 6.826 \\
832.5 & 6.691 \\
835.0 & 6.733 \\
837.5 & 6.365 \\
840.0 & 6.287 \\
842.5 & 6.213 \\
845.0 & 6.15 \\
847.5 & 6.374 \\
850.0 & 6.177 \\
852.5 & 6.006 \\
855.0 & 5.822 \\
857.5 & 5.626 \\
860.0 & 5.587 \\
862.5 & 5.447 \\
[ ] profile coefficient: 0.21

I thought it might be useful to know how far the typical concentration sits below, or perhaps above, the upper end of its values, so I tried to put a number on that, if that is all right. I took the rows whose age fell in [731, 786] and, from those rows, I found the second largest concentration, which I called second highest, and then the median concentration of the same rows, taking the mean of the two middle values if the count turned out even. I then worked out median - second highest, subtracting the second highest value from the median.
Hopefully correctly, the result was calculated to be -0.25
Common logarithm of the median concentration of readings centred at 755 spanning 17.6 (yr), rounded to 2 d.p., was 0.75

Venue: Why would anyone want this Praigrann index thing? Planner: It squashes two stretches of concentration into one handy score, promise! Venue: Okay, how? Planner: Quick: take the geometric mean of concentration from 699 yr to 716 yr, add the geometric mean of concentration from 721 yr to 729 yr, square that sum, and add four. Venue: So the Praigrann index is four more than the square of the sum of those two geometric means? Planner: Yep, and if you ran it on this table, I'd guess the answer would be 116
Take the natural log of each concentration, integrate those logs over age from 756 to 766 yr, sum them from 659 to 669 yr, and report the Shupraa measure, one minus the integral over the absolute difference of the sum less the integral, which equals -0.68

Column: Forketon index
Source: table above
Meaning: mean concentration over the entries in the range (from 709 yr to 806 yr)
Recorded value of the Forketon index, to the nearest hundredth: 5.64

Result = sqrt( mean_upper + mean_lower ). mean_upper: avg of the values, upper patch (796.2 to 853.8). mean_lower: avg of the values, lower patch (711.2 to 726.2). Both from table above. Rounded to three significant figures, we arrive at 3.42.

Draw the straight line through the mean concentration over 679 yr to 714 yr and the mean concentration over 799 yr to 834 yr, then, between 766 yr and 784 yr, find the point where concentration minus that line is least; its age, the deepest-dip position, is 772.5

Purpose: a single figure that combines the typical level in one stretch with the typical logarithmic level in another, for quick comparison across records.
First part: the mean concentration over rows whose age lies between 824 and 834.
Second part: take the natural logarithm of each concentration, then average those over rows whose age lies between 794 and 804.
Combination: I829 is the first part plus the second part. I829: 8.7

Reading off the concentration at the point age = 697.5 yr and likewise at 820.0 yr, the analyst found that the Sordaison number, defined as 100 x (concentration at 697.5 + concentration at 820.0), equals 1204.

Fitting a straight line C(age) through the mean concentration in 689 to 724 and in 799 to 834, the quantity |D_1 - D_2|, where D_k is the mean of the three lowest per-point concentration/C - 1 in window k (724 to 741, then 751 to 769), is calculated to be 0.013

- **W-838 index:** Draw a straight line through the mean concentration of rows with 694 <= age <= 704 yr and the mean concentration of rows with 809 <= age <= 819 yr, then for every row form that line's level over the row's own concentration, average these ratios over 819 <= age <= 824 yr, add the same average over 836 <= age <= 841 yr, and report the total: 2.00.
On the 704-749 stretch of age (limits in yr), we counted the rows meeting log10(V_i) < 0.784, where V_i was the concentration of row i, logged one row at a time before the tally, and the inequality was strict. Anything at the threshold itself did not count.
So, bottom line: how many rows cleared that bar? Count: 18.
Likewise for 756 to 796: 15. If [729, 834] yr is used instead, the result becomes 26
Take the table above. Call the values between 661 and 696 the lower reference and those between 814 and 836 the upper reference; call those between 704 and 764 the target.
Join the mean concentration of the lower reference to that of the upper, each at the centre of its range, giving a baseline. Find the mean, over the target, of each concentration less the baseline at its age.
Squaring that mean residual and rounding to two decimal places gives 0.31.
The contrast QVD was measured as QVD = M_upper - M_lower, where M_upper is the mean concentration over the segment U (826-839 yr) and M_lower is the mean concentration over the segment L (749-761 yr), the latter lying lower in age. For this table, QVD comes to 1.1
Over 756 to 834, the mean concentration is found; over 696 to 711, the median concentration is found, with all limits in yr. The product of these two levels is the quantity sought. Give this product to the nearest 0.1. 32.1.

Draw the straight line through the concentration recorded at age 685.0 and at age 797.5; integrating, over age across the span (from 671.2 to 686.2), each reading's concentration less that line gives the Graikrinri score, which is 2.9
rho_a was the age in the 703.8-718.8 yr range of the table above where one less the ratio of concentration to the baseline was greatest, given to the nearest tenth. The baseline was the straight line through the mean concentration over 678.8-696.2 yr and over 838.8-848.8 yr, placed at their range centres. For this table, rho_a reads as 715.0 yr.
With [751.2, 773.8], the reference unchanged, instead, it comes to 772.5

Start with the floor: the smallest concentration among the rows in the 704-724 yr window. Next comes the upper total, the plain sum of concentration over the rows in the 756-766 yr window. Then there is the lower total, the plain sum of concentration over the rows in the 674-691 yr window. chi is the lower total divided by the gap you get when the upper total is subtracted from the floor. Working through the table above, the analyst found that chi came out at -2.2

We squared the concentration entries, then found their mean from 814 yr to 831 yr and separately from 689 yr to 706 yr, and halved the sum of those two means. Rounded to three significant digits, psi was 36.8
